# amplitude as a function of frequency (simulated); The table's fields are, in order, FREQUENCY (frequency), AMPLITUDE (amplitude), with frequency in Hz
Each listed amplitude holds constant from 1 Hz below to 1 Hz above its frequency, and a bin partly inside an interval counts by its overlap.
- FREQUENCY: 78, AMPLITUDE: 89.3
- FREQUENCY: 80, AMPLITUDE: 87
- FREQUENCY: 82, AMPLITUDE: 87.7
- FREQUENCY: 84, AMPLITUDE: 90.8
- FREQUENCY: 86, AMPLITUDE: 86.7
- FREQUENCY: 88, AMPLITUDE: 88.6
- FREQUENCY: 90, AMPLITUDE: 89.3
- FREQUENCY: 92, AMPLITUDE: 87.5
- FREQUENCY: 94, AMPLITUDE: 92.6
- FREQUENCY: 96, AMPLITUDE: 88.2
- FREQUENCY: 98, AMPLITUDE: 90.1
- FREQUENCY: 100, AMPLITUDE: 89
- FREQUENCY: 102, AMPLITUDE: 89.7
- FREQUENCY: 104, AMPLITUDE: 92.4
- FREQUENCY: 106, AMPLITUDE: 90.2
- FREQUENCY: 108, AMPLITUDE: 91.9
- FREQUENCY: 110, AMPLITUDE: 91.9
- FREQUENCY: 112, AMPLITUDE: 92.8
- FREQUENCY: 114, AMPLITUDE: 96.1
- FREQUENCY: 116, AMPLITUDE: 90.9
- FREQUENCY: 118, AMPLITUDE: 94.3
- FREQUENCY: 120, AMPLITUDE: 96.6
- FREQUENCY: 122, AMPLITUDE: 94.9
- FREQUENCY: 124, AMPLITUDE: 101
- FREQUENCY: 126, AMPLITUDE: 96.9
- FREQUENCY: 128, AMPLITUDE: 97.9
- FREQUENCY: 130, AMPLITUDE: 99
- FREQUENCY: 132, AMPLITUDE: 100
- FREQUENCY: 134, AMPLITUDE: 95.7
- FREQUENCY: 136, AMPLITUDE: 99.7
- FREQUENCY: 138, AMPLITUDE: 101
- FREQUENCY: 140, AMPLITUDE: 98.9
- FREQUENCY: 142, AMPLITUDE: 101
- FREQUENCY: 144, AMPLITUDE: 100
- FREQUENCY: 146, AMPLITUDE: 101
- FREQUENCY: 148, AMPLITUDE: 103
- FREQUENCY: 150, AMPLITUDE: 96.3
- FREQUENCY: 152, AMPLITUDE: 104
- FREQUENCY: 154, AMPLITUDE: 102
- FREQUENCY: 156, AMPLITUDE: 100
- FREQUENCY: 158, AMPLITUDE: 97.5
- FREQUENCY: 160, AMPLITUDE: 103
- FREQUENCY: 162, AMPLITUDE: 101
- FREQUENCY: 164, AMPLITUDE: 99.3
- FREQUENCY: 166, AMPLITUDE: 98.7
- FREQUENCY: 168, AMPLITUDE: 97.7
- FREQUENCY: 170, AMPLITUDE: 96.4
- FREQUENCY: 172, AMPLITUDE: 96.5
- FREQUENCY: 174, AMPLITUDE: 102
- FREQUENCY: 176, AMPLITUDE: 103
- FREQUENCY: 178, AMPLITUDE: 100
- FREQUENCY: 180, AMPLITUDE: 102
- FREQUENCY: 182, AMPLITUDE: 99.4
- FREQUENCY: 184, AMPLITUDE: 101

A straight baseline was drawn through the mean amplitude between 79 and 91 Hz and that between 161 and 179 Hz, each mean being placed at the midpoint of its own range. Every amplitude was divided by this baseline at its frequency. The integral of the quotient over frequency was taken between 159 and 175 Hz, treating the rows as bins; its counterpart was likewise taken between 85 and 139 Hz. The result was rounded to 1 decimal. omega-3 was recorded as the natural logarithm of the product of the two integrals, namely 6.8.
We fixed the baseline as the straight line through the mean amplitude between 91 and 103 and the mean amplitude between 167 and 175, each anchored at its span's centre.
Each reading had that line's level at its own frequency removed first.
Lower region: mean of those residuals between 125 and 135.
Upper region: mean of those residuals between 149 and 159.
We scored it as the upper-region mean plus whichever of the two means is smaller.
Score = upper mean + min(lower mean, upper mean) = 7.6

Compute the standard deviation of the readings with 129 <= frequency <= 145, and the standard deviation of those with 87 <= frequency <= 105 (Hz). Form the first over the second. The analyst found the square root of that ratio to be 0.98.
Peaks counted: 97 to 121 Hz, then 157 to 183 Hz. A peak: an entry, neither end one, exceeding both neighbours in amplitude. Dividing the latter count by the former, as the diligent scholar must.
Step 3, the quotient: 1.5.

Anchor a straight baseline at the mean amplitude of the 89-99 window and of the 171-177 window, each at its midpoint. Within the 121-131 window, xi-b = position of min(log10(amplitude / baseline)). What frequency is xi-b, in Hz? 122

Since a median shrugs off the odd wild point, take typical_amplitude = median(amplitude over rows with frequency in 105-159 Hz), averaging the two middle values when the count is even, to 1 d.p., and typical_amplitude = 97.9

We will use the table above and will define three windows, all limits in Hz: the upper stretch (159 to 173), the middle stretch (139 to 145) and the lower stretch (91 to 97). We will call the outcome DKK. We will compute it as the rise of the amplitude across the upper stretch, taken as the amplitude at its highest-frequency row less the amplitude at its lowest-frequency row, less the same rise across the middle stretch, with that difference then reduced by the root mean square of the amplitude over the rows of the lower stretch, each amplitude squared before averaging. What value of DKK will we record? -97.1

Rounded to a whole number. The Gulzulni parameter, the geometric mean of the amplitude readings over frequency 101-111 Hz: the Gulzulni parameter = 91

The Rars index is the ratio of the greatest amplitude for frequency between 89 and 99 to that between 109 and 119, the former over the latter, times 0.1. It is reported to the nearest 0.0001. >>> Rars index 0.0964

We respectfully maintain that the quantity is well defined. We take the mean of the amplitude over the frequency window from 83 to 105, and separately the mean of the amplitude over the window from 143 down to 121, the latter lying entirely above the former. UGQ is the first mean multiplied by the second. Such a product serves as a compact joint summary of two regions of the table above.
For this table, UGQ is 8840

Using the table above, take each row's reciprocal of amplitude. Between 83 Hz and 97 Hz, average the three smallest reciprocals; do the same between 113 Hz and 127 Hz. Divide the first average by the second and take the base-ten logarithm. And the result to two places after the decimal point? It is 0.03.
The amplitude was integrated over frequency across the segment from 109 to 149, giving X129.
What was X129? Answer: 3905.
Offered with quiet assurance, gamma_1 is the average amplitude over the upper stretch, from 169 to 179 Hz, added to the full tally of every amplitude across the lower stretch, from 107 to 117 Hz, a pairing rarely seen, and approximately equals 563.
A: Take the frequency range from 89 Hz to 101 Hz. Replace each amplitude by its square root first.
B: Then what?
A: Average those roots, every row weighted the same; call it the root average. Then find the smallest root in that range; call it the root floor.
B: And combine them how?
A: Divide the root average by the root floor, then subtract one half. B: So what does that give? 0.511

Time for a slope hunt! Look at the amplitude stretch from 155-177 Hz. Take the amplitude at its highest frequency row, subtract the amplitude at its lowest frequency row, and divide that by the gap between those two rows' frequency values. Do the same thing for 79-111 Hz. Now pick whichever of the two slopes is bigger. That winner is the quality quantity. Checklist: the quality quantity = 0.16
